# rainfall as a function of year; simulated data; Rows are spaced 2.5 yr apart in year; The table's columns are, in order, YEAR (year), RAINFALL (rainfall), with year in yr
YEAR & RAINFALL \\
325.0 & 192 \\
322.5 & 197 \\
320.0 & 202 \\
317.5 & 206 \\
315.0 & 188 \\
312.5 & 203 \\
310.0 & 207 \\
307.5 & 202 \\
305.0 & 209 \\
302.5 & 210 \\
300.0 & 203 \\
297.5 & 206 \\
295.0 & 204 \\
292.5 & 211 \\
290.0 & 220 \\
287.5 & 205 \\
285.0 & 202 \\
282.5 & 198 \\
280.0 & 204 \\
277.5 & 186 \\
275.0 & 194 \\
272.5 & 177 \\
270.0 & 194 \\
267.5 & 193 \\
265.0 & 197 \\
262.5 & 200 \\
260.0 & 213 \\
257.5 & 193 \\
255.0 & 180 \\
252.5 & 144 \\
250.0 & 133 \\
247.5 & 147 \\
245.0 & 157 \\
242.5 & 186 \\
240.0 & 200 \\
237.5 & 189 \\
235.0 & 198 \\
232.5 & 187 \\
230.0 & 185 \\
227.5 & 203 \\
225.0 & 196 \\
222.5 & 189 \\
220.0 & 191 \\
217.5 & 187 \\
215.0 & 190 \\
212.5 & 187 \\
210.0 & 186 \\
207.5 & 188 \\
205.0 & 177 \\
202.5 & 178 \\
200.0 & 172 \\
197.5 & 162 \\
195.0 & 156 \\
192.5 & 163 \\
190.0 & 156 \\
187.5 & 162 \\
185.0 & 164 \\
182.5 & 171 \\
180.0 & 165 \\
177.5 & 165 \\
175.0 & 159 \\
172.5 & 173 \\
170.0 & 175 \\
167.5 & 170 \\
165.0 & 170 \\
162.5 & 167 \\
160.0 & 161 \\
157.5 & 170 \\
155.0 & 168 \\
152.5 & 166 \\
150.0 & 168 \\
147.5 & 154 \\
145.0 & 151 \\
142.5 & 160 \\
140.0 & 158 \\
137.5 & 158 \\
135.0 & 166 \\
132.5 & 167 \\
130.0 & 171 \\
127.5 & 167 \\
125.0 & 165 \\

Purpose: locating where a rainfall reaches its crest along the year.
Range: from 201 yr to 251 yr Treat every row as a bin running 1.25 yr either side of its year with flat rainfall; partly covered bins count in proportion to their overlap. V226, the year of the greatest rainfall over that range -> 227.5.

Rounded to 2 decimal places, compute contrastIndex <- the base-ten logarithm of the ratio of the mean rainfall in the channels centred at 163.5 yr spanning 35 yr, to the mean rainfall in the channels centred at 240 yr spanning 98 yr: -0.04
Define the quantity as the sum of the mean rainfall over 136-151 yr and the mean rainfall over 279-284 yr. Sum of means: 359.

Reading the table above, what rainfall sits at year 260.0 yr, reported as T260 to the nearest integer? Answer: 213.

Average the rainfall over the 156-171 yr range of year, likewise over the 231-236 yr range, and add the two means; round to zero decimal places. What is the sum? 361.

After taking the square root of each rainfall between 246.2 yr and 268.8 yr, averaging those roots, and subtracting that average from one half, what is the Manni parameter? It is -12.8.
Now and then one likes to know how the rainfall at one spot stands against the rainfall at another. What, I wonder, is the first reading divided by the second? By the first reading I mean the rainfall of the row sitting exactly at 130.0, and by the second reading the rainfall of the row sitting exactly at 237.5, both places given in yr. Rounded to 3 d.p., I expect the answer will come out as 0.905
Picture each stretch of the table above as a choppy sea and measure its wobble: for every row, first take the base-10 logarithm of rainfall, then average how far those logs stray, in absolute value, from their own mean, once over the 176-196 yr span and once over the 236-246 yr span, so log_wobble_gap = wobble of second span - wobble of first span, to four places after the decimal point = 0.0228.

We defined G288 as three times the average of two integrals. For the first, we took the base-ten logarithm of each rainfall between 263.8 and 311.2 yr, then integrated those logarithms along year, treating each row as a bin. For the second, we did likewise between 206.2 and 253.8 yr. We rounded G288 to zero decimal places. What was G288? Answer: 325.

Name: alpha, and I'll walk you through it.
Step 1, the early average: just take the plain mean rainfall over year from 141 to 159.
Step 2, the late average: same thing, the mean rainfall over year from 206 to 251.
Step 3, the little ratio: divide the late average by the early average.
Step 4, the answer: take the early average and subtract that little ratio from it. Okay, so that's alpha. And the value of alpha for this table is 161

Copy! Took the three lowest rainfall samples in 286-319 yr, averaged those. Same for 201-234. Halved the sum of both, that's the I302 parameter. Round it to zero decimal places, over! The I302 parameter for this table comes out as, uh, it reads 189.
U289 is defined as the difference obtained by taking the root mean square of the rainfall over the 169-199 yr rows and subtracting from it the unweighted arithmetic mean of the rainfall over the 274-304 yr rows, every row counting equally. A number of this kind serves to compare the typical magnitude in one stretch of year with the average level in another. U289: -39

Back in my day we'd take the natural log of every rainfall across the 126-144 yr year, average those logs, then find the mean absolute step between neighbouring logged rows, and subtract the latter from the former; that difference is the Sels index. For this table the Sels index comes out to 5.08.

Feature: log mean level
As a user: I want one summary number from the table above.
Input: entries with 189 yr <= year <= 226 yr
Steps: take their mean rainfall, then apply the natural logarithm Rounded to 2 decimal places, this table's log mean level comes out 5.18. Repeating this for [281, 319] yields 5.32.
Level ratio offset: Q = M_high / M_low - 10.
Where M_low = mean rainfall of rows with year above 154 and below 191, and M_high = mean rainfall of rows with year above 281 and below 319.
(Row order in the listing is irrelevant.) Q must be -8.77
